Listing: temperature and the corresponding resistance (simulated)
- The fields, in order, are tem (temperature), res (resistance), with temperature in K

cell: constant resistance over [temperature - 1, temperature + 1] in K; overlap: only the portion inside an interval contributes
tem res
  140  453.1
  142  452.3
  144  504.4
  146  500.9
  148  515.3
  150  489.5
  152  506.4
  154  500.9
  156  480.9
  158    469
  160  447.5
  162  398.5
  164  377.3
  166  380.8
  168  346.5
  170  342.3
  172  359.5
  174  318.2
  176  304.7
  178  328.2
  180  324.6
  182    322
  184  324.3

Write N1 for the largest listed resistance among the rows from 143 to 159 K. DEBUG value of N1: 515.3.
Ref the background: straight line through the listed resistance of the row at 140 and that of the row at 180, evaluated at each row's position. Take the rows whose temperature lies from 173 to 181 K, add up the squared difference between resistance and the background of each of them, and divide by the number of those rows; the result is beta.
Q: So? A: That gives 435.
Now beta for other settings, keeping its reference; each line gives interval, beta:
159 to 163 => 1849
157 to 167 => 1852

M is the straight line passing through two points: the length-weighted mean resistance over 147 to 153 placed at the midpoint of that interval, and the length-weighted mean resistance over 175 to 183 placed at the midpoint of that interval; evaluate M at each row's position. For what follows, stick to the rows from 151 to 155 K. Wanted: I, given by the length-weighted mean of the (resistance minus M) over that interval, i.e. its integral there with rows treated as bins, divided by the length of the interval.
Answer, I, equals 19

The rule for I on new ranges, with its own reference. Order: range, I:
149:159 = 11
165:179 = -24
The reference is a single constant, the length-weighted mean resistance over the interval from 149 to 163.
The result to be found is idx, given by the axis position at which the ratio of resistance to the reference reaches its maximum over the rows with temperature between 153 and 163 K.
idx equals 154 K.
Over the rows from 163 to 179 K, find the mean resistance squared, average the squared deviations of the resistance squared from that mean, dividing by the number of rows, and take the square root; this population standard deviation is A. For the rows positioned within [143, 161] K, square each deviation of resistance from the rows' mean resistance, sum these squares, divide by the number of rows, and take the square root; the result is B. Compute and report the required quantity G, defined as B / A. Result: 0.0012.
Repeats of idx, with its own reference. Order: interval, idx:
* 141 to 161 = 148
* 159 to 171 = 160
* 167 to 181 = 172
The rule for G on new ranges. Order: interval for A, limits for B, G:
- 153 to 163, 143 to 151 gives 0.0003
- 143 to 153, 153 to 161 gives 0.0023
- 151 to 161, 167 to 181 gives 0.0008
